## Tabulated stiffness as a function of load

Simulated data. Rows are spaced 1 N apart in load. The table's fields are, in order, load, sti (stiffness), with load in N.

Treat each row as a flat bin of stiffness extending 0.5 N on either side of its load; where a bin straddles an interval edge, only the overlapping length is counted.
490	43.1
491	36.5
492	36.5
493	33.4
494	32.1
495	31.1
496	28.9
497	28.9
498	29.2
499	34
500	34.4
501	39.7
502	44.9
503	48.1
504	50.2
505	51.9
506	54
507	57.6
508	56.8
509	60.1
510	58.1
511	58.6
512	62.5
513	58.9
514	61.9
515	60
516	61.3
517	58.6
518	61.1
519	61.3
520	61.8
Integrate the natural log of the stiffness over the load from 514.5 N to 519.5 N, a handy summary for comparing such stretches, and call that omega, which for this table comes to 20.5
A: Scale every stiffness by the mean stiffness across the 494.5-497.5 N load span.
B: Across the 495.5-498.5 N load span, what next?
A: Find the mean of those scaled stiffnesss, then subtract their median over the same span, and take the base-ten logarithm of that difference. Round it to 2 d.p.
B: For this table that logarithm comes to -2.47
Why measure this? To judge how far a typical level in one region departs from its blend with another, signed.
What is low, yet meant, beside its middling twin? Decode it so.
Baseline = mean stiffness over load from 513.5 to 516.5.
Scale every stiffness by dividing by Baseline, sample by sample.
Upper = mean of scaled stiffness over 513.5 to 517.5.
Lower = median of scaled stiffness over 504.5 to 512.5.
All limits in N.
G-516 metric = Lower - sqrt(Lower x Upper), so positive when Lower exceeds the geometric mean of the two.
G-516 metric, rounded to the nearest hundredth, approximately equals -0.02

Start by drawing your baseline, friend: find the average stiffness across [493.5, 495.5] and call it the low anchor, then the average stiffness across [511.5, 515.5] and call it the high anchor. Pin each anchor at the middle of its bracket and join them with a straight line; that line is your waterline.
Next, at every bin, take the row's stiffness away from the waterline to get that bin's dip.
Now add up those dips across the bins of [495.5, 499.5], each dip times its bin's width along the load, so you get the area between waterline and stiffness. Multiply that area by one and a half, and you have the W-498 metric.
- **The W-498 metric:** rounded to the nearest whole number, 36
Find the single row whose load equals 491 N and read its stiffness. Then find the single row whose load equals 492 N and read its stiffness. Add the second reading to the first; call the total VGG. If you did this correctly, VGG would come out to 73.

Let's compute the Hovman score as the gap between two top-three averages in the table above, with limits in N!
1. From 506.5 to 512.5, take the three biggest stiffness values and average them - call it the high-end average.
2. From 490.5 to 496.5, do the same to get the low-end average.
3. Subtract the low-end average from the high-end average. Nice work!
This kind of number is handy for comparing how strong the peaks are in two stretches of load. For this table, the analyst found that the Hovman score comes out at 25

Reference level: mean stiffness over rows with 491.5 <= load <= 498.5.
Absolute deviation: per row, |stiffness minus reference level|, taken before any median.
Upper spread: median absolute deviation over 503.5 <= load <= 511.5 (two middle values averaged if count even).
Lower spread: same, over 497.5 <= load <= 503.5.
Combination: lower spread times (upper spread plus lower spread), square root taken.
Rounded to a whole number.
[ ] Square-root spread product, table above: 13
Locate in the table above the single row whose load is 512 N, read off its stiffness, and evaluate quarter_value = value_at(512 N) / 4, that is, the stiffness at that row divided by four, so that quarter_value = 15.6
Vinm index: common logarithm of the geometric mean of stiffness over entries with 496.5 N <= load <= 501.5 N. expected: 1.52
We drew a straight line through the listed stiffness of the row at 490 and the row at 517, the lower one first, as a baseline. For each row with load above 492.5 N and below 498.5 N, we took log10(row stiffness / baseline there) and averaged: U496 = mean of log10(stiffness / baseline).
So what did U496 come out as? -0.18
